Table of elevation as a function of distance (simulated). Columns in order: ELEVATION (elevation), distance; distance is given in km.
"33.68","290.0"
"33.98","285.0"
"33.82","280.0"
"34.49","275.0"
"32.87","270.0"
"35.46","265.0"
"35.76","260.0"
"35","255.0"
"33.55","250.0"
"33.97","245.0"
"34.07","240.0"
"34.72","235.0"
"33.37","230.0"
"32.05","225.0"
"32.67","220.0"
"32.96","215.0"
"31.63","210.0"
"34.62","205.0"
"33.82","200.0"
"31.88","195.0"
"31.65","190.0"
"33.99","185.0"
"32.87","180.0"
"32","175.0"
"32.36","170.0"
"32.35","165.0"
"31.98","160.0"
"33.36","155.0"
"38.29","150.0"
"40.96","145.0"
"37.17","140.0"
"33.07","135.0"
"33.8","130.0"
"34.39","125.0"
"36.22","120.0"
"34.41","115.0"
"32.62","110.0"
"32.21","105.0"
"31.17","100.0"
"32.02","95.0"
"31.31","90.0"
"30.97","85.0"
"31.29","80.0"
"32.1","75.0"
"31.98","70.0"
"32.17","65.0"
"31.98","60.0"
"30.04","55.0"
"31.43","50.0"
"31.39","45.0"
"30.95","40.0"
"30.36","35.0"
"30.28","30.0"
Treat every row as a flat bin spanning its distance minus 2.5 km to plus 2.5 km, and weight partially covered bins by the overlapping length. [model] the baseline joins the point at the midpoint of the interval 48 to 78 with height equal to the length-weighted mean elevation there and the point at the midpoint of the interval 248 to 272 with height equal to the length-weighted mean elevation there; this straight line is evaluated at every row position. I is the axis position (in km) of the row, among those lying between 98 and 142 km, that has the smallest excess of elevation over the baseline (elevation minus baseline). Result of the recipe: 100.0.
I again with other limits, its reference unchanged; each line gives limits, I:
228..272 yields 270.0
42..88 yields 55.0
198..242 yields 210.0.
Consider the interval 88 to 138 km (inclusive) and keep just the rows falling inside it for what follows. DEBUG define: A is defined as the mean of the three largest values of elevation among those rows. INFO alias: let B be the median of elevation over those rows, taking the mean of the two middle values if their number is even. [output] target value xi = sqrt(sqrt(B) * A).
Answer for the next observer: 14.2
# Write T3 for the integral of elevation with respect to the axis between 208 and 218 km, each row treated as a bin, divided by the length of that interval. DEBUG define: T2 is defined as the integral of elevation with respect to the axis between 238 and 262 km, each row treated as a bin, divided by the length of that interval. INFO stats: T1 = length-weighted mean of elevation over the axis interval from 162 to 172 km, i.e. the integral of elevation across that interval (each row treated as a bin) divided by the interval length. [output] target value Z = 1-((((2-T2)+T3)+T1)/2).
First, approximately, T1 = 32.3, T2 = 34.5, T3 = 32.3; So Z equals -15.1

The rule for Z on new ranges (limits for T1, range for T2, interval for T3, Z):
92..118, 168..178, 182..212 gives -16.6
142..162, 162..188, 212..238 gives -18.4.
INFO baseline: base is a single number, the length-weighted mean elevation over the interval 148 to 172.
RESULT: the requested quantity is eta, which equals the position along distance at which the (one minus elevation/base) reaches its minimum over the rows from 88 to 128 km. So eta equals 120.0 km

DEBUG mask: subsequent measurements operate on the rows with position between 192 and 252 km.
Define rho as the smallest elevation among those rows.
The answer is 31.63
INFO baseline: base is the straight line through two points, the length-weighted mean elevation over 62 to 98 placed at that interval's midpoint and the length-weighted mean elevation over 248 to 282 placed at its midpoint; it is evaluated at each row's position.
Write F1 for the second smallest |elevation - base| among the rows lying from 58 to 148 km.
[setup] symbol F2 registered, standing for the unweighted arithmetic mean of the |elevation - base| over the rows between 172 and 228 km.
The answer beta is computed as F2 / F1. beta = 8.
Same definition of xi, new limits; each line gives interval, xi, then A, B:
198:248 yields 14.1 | 34.5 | 33.6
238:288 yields 14.4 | 35.4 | 34.0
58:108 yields 13.5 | 32.2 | 32.0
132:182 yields 14.9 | 38.8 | 33.0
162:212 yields 13.9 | 34.1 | 32.4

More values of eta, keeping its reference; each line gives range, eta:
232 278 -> 260.0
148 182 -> 150.0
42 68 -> 65.0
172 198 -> 185.0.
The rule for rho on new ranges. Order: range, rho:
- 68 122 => 30.97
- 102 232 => 31.63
